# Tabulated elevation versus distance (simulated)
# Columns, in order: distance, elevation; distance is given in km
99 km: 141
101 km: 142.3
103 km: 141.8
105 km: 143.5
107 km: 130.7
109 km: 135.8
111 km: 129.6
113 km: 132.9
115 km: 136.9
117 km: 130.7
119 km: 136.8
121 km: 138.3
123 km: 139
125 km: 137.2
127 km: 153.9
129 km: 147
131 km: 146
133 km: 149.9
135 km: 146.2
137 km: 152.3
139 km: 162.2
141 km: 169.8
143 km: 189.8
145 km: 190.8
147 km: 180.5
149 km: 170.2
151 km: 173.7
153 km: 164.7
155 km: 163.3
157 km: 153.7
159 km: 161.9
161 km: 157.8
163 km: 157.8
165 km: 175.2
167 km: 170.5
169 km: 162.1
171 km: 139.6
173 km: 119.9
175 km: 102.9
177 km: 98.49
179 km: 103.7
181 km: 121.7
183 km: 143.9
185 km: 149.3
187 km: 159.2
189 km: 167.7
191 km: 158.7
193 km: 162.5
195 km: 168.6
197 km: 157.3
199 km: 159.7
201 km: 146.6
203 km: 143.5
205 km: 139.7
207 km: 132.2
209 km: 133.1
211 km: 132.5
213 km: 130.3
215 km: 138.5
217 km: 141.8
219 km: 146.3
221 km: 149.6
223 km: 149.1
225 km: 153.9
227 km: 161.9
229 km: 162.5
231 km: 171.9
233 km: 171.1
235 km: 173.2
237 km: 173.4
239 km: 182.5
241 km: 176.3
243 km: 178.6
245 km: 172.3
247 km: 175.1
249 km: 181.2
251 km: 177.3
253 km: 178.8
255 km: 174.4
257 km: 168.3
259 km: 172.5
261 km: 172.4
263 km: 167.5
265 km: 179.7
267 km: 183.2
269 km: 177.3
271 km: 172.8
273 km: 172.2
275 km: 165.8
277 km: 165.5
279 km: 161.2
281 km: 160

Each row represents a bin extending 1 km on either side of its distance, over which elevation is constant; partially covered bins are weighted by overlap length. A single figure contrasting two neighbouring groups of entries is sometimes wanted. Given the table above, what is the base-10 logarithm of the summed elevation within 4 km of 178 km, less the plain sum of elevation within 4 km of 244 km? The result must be -700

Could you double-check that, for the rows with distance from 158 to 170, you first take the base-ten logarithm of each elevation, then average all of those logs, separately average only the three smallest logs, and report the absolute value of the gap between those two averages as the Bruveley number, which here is 0.013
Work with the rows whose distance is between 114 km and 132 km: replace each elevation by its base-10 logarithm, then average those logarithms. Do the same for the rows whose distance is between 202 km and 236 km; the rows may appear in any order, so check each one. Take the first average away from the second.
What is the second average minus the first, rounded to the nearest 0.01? 0.02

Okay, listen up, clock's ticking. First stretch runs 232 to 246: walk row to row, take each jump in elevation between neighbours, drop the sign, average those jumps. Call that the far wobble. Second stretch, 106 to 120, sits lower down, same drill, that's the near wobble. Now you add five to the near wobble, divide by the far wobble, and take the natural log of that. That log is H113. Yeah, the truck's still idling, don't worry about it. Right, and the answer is 0.84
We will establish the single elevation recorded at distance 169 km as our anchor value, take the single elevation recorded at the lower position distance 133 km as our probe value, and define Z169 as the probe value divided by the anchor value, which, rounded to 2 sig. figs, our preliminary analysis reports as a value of 0.92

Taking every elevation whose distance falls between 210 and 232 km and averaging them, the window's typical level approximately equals 149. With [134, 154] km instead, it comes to 170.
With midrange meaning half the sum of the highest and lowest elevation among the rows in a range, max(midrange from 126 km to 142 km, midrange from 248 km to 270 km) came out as 175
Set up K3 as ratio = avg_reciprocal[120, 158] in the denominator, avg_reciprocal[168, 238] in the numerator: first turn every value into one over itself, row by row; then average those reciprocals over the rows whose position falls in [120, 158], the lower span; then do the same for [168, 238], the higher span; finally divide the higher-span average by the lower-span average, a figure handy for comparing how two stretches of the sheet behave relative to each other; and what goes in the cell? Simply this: 1.10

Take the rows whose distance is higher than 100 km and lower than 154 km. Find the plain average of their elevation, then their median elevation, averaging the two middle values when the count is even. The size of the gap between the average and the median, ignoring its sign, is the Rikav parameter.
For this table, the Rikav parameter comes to 4.8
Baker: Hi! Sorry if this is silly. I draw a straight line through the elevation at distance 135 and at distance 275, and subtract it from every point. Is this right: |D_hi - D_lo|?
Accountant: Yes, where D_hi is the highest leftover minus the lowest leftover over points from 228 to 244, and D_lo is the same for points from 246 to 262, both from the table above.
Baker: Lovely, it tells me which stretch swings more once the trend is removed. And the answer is 5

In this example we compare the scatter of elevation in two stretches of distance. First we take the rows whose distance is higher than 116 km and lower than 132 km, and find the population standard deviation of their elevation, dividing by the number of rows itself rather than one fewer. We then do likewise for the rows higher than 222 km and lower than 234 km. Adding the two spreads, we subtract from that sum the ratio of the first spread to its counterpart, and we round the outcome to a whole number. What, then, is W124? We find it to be 14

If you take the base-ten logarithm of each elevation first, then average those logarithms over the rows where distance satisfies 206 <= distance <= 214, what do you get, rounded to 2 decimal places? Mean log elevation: 2.12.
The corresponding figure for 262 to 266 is 2.24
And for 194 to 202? 2.20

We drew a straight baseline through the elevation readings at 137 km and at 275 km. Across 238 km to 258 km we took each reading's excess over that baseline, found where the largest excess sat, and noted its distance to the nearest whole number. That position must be 239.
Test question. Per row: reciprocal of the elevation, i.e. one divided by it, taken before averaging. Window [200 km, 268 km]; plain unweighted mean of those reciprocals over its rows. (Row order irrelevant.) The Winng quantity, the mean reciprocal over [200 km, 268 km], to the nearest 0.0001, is 0.0063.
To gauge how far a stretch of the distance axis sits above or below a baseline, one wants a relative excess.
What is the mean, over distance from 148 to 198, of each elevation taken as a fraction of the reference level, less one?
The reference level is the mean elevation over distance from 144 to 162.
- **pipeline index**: -0.11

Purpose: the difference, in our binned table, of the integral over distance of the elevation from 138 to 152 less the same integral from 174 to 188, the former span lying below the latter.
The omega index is 716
